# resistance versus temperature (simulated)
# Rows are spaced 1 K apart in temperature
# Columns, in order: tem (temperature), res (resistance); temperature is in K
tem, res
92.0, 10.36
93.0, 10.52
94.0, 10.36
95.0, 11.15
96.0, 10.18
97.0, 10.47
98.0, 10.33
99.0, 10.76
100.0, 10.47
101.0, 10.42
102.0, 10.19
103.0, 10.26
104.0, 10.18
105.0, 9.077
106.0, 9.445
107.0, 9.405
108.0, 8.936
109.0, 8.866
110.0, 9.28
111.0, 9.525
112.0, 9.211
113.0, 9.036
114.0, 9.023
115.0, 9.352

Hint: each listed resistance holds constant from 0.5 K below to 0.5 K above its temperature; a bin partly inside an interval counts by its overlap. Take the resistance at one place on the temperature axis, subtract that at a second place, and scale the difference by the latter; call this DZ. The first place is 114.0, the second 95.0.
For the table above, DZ -0.19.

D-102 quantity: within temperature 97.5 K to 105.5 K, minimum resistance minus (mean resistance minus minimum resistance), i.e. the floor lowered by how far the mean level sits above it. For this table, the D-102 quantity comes 7.9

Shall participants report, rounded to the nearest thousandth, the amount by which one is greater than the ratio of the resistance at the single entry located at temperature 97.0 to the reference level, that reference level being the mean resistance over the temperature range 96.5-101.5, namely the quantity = 0.002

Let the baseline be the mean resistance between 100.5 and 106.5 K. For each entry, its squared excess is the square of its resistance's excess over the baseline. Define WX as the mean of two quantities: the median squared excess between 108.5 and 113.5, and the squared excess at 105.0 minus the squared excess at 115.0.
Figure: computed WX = 0.45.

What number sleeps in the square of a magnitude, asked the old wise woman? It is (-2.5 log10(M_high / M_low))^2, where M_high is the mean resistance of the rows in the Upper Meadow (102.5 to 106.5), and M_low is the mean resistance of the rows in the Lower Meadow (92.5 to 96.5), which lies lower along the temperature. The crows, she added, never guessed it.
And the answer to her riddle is 0.008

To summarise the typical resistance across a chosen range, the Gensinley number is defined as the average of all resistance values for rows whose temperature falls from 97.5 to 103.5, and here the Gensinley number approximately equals 10.4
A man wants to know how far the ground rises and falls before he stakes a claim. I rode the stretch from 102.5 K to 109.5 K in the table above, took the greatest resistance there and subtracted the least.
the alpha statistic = 1.4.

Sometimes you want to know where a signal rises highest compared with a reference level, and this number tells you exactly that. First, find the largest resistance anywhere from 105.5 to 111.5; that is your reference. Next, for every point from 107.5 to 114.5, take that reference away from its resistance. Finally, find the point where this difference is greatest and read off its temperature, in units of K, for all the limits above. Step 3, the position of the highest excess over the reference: 111.0 K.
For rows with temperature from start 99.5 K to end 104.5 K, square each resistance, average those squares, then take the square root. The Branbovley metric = 10.3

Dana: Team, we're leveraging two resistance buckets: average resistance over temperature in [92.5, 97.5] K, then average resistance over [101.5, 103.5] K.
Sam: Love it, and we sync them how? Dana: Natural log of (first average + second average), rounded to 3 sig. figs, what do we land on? 3.03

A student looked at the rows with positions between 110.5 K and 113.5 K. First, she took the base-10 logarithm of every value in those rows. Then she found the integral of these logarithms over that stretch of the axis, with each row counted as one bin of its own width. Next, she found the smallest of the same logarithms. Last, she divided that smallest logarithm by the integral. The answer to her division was 0.330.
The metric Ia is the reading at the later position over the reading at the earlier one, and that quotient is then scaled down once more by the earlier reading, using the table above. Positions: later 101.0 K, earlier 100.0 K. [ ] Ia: 0.095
